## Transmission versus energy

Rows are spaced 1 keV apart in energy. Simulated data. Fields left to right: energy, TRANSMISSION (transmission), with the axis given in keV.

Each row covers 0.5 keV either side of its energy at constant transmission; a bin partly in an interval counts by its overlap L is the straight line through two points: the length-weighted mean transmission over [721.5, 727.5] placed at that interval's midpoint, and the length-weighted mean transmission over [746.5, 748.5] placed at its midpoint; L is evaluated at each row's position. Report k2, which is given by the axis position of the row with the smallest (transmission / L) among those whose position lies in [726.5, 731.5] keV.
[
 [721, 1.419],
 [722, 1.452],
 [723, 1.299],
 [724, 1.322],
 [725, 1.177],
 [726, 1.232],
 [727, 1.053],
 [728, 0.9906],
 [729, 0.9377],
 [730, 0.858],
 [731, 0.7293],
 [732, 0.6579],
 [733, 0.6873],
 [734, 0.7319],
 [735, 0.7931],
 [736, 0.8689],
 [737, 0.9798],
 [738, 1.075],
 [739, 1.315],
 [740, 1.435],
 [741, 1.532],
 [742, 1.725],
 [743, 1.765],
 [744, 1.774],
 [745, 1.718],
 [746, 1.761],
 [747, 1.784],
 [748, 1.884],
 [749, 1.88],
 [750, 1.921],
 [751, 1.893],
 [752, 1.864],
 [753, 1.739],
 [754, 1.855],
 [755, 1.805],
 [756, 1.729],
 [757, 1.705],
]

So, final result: 731 keV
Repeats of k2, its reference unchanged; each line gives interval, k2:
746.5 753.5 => 753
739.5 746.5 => 740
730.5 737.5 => 732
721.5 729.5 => 729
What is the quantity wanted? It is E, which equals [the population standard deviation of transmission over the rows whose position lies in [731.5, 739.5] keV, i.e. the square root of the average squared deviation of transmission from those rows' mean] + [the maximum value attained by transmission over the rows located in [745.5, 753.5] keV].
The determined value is 2.13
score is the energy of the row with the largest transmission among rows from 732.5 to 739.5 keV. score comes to 739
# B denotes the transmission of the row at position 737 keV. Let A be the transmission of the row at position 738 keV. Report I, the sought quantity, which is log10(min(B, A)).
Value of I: -0.01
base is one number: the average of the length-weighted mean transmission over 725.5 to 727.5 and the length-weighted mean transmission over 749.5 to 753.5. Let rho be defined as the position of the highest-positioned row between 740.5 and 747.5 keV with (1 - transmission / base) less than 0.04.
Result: 747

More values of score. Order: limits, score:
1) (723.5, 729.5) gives 724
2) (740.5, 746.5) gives 744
